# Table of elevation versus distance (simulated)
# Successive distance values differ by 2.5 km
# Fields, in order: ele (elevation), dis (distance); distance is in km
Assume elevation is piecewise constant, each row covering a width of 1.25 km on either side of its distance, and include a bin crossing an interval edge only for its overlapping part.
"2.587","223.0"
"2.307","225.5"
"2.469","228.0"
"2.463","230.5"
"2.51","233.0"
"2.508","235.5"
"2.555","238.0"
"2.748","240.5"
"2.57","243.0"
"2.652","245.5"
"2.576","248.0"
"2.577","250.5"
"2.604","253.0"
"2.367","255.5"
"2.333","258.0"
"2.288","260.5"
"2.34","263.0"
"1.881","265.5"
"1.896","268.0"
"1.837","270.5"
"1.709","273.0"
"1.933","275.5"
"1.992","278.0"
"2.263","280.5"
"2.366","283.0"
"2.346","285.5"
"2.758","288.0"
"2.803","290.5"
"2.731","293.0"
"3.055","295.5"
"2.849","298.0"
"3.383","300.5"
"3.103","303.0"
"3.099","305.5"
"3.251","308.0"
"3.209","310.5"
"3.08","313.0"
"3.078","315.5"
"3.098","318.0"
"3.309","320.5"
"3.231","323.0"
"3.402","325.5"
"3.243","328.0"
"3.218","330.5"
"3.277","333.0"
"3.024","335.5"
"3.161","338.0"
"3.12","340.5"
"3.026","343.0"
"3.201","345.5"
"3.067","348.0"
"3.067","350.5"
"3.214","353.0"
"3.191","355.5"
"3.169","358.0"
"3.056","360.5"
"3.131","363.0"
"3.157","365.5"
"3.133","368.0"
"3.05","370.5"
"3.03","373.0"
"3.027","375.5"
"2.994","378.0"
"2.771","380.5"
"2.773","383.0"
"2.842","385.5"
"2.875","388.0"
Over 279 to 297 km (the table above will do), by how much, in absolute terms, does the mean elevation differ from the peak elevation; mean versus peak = 0.44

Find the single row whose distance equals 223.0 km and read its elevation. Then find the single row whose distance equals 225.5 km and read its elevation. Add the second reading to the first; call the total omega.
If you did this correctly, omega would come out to 4.9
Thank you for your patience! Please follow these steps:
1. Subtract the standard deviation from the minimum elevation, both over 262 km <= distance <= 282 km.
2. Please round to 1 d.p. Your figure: 1.5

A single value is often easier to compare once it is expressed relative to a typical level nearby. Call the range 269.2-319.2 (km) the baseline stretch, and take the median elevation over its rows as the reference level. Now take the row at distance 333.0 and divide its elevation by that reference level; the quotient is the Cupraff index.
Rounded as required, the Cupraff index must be 1.2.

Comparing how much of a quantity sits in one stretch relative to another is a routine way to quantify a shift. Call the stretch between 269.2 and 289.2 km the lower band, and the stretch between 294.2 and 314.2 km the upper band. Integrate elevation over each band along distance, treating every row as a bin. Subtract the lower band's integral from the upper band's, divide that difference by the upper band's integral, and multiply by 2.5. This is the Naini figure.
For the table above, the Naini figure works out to 0.78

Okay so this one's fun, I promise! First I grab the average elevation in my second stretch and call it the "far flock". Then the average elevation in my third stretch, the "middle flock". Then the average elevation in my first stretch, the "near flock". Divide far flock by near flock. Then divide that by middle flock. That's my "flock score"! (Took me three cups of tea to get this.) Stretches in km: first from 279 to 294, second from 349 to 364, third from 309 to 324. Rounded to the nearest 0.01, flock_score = 0.39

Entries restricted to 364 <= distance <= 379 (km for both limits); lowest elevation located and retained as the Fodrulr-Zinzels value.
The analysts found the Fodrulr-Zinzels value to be 2.994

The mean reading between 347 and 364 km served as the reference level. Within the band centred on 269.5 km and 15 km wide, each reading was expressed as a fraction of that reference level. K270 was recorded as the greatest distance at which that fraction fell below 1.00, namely 275.5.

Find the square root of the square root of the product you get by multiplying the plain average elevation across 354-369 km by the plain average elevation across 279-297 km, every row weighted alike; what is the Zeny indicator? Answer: 1.69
